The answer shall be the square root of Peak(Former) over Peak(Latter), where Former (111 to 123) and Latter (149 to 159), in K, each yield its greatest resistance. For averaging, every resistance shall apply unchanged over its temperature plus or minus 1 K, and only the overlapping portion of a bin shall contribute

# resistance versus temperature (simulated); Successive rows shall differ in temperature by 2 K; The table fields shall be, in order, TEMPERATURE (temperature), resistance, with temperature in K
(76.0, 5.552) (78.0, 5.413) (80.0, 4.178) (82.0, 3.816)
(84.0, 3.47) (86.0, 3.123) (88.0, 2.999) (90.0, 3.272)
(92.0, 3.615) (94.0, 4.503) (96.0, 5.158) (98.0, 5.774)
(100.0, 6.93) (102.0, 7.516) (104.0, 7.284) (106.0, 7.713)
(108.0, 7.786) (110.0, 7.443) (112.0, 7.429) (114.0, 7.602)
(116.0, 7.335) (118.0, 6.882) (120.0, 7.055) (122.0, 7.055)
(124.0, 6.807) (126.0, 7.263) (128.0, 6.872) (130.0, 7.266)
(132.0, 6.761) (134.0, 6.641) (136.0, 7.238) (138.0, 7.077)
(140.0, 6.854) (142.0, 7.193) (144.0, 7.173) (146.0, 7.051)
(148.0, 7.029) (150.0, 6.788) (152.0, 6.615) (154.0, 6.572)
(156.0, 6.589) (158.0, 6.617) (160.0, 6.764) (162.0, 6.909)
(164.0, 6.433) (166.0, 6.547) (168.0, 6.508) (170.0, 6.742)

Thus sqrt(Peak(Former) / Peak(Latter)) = 1.06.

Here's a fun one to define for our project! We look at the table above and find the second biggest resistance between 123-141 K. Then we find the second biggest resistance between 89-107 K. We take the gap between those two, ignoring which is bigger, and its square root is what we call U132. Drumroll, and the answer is 0.50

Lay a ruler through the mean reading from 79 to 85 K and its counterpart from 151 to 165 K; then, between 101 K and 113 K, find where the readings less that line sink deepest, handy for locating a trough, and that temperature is 112.0 K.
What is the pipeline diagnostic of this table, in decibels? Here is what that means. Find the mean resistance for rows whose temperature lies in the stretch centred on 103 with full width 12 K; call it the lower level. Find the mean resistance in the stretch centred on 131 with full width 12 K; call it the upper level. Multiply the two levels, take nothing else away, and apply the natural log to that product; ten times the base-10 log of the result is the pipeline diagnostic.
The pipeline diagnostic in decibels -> 5.93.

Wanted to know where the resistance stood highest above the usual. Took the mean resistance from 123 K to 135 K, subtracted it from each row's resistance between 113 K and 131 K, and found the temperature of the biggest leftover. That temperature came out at 114.0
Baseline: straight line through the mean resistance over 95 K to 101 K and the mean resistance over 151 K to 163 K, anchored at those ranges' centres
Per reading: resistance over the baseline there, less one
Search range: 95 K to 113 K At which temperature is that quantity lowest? 96.0 K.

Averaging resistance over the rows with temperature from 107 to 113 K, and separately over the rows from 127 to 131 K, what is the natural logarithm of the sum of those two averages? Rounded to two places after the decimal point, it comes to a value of 2.68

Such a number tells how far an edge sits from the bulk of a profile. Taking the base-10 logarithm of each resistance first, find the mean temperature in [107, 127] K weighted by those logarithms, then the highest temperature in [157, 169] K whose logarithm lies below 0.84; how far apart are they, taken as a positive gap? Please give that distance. 51.1 K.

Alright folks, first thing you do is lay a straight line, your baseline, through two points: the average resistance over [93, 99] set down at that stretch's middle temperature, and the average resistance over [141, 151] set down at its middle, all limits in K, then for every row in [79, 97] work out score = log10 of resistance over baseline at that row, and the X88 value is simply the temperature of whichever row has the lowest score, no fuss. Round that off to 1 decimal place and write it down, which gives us 88.0 K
